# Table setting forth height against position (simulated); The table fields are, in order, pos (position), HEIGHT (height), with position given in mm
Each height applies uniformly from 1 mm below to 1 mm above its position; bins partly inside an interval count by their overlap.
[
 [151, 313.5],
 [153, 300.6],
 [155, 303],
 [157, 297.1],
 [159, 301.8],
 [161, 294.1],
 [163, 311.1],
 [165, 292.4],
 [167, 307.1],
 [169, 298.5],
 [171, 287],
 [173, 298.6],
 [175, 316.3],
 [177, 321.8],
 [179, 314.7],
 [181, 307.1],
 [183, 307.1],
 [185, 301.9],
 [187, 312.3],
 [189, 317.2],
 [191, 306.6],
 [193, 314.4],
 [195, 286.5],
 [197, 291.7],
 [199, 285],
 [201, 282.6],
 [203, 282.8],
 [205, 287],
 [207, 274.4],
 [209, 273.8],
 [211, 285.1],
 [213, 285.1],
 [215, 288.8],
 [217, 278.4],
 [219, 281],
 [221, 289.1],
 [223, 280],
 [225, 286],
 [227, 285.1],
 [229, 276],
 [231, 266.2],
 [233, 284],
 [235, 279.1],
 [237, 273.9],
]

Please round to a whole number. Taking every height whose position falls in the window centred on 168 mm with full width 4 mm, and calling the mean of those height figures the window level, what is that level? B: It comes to 303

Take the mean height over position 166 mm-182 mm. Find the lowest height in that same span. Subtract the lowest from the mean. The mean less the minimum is 19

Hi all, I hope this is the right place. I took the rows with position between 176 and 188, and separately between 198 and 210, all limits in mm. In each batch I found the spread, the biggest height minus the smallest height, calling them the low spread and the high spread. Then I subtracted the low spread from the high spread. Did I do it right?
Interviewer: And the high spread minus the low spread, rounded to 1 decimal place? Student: -6.7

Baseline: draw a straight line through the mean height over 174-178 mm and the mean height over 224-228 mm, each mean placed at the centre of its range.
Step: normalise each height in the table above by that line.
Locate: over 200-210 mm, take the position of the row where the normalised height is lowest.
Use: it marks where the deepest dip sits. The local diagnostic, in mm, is 207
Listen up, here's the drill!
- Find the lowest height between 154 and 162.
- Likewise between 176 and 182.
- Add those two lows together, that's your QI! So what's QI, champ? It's 601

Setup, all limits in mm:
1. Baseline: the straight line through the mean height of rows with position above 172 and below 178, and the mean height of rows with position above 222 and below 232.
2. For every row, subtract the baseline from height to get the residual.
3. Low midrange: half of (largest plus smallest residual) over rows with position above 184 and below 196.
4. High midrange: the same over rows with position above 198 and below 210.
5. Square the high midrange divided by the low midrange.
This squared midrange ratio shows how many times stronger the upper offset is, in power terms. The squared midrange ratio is 378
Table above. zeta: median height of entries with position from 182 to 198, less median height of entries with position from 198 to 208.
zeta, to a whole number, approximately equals 24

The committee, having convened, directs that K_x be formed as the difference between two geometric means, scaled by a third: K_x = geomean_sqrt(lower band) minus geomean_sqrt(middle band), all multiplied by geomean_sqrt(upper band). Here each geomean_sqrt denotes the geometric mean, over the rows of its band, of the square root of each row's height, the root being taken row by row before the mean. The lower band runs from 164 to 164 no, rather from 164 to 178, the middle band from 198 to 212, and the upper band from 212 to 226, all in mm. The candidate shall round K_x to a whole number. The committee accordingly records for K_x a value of 11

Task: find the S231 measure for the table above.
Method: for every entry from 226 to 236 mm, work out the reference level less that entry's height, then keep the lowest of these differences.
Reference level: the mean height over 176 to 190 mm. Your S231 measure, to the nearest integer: 27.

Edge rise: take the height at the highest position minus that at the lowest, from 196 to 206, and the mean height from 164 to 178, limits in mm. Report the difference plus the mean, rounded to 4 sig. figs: 298.4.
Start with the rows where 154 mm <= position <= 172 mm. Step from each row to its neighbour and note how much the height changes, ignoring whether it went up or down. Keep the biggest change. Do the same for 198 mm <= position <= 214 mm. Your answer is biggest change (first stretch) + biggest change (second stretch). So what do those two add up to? 31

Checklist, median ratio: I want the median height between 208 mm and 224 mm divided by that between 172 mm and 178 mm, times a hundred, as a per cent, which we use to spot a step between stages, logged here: 89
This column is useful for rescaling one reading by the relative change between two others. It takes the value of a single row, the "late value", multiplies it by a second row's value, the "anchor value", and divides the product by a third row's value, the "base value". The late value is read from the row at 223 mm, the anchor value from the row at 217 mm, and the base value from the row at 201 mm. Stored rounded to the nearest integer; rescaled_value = 276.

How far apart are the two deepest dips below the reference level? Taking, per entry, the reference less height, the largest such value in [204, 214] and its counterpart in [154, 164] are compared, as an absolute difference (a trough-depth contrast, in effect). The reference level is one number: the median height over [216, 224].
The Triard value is 20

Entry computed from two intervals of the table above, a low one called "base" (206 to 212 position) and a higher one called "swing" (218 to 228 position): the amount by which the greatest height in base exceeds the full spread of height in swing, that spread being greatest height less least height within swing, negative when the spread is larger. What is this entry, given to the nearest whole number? 276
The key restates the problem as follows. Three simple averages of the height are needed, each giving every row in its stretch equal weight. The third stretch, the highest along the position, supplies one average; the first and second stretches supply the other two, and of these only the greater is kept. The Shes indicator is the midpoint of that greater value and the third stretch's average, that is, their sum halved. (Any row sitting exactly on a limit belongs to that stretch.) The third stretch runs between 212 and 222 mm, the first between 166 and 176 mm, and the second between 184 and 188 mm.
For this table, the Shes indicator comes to 296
